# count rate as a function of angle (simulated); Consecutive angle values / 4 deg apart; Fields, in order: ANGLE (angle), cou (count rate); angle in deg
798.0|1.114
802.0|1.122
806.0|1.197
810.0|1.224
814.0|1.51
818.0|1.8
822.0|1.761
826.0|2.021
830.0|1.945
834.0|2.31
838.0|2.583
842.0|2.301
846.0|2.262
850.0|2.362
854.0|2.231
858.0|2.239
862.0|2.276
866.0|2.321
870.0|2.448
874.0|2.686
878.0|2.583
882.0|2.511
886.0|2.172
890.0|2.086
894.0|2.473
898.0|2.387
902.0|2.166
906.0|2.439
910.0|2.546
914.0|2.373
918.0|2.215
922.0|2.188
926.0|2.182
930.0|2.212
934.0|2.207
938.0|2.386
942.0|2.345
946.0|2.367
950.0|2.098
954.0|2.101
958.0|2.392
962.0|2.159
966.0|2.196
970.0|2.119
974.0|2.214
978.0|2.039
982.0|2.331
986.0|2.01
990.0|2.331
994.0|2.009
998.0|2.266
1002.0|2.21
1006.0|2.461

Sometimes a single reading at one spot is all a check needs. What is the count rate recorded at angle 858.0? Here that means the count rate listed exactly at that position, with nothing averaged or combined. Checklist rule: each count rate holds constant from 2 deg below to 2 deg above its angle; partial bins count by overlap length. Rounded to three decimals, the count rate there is 2.239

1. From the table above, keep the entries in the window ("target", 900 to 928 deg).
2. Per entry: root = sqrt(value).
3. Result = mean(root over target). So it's 1.52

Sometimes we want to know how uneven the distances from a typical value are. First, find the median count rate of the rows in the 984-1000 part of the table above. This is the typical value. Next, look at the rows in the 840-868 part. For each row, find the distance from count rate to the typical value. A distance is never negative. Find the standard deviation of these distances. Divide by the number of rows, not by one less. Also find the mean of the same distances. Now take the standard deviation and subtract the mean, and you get -0.10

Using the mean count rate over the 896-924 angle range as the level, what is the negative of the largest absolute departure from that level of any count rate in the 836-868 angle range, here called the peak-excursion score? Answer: -0.25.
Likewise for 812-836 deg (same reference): -0.82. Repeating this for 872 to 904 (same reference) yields -0.36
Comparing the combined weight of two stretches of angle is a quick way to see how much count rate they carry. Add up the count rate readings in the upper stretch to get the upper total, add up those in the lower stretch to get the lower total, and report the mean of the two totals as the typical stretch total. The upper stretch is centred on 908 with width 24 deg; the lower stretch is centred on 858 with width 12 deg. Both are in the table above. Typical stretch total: 10.44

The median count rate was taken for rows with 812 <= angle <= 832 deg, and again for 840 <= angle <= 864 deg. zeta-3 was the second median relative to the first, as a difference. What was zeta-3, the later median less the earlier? 0.47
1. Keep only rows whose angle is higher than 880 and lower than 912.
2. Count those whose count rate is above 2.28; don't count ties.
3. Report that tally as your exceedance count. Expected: 5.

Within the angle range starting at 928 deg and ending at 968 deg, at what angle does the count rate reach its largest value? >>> 958.0 deg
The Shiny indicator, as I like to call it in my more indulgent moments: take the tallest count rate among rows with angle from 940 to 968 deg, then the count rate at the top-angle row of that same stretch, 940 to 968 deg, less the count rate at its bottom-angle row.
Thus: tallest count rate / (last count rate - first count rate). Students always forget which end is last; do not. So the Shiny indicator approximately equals -16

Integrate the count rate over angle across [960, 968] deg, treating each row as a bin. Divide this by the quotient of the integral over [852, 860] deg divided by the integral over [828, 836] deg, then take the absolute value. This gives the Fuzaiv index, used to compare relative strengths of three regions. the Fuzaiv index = 17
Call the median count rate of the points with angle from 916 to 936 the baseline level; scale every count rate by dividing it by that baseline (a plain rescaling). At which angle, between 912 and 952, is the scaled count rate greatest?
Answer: 938.0 deg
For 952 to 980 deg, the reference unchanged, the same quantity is 958.0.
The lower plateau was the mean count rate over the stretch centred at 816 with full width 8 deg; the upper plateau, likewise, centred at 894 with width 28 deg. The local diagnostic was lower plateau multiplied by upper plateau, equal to 3.8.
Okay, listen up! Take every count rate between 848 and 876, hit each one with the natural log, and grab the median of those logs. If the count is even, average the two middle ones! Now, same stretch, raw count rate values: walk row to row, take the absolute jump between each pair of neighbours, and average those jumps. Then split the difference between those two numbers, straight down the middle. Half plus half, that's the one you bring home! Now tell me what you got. 0.47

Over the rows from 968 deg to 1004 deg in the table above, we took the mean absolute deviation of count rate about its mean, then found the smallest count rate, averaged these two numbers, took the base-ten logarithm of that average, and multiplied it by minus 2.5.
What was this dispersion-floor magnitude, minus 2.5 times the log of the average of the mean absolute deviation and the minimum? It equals -0.06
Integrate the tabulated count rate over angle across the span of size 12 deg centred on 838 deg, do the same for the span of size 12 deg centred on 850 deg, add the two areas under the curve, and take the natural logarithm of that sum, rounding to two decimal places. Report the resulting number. 4.03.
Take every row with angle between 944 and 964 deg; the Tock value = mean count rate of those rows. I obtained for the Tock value 2.22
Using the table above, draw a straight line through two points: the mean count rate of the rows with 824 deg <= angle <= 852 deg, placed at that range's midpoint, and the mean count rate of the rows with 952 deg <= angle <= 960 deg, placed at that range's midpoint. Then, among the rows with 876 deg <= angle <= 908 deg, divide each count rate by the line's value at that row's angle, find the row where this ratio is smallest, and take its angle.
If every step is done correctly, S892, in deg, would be 890.0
